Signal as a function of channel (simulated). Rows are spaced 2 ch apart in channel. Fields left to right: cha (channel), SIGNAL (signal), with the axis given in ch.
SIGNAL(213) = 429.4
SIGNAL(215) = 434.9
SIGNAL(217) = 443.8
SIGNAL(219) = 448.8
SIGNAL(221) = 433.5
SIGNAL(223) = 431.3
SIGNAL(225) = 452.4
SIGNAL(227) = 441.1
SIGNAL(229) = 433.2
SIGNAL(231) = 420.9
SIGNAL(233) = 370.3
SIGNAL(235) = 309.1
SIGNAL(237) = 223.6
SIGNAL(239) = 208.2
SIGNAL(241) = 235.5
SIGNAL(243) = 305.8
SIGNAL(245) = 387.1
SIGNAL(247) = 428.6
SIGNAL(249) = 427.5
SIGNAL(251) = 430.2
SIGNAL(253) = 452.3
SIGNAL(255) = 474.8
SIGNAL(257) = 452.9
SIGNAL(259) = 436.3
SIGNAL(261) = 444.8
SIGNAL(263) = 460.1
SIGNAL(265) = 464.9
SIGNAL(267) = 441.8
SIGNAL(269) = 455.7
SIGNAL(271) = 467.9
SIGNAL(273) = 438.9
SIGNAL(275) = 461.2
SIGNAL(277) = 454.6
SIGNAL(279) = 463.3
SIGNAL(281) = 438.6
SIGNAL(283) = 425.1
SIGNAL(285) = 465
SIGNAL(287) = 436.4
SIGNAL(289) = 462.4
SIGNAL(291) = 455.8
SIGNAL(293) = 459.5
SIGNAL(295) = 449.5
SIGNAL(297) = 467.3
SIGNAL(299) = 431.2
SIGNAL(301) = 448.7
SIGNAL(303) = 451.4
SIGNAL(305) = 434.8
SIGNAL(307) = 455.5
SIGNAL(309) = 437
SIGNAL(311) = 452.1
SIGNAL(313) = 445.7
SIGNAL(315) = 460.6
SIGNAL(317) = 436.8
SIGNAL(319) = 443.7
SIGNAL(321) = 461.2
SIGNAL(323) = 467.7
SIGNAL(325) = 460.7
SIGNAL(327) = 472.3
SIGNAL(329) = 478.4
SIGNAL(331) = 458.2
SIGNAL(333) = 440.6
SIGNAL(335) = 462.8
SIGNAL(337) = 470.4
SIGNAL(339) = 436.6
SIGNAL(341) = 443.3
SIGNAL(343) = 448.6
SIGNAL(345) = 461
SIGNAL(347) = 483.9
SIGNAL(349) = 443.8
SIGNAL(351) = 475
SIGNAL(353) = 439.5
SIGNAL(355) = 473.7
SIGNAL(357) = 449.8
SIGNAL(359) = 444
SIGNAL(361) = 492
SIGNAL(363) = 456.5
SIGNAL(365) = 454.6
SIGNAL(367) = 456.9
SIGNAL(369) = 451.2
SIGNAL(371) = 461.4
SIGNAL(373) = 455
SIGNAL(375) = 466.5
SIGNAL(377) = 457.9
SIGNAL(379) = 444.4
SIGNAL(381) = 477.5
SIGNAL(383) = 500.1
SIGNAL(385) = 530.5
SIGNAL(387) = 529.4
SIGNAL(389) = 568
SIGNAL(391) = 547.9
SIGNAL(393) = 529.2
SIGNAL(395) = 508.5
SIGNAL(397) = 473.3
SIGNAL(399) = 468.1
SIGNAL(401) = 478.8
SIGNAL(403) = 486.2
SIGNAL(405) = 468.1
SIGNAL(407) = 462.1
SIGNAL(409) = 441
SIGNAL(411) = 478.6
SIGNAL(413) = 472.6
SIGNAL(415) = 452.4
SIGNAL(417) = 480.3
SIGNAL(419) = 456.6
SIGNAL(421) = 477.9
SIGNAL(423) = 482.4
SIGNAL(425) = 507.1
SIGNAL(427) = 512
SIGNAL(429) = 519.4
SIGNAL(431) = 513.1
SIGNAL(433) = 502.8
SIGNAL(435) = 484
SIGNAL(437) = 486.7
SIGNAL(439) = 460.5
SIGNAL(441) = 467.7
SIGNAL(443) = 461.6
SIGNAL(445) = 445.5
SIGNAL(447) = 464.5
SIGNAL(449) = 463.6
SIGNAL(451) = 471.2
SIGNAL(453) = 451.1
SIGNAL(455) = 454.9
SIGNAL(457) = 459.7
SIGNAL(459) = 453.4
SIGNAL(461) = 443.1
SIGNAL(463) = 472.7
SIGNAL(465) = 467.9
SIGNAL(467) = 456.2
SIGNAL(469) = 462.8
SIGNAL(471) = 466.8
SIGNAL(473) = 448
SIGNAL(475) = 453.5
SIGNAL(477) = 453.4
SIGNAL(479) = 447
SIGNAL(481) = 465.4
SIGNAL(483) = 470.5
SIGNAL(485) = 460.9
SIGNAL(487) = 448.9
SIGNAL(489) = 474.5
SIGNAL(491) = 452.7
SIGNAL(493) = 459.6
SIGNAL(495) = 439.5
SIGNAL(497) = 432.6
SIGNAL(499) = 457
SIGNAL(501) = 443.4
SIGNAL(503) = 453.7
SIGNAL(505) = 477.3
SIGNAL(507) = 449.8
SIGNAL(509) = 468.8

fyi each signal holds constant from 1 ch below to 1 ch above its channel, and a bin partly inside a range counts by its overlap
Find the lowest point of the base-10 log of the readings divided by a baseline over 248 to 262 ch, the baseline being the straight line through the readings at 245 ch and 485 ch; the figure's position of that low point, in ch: 249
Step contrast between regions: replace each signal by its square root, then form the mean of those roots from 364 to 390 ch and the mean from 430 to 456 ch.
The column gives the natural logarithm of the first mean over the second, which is 0.01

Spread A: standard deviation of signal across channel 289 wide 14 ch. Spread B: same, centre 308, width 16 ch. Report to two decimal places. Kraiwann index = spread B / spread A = 0.60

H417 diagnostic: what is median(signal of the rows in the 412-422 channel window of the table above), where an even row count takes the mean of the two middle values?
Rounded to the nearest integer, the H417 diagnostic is 473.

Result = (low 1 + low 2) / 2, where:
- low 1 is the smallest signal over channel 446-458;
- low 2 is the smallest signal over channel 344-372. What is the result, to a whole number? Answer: 445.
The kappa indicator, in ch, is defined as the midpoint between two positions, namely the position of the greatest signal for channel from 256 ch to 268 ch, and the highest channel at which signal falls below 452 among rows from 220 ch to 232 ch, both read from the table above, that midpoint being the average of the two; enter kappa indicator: 248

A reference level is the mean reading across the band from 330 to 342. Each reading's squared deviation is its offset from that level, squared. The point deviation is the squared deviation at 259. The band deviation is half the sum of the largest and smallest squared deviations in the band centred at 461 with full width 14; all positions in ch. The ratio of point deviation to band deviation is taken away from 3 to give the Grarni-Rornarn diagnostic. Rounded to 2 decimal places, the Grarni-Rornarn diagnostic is 1.86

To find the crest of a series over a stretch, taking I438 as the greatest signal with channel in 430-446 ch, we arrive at 513.1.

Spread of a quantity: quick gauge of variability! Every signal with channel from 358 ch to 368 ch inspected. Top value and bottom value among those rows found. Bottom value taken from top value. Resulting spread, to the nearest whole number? 48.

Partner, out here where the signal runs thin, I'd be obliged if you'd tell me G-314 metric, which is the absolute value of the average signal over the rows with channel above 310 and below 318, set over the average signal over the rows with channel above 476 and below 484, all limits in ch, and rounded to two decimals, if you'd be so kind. 0.98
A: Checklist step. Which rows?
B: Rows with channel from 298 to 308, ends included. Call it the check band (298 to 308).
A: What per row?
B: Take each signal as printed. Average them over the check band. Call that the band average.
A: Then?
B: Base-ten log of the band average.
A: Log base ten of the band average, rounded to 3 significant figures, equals 2.65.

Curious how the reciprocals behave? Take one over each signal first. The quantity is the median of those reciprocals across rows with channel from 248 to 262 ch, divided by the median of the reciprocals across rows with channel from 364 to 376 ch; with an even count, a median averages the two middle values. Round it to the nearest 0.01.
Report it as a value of 1.03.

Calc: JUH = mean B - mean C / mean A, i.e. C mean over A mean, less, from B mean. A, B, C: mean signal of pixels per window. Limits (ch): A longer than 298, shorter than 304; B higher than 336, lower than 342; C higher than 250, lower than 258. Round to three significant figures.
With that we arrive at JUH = 449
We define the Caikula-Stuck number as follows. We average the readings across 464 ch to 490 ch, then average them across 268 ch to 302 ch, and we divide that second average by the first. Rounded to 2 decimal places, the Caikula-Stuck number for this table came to 0.98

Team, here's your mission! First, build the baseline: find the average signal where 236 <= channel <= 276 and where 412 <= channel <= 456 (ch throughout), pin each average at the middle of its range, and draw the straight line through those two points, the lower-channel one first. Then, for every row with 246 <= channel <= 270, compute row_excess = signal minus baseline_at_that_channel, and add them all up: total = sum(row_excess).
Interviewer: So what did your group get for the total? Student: 501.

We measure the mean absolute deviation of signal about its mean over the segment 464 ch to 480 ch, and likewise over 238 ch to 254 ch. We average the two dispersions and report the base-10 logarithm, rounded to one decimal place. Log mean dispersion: 1.6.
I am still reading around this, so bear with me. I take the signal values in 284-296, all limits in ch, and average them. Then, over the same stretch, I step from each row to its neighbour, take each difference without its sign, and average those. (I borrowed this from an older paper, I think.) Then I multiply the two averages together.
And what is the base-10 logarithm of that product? 3.83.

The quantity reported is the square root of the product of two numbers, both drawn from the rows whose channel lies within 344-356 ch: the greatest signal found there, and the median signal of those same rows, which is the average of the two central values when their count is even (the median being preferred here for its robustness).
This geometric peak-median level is 476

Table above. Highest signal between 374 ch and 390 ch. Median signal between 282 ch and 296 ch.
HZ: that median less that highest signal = -112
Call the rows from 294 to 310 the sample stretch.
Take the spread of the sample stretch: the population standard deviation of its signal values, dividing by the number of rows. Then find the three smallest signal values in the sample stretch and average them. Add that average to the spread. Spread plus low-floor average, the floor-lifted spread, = 446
